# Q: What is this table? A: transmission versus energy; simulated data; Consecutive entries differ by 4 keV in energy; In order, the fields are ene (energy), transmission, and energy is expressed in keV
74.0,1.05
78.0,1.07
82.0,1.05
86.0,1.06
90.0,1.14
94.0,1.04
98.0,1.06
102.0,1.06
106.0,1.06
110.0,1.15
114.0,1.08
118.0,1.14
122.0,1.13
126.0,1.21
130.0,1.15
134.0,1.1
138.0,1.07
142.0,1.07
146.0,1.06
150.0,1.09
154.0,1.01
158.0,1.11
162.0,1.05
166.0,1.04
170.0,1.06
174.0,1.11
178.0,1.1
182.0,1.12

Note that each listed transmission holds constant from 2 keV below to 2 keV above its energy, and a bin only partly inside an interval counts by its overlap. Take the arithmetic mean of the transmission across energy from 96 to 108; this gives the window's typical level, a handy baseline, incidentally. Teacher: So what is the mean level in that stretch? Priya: 1.060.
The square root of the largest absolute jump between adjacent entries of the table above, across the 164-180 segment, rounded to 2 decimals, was 0.22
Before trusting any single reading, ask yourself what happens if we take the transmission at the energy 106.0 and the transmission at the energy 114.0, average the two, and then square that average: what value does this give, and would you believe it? 1.14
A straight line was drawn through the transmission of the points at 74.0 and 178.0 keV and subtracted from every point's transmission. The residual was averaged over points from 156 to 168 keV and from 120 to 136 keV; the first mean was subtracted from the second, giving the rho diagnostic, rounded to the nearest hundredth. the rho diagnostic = 0.10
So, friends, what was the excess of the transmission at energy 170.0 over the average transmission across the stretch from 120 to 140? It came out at -0.07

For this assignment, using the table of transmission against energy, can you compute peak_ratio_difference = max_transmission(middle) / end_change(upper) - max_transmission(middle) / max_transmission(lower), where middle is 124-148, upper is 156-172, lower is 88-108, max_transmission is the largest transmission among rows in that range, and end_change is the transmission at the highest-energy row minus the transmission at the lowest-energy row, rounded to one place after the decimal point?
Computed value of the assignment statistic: -25.3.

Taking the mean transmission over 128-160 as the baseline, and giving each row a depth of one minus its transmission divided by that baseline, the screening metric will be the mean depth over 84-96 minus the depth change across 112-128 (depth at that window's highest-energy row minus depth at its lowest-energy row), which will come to 0.12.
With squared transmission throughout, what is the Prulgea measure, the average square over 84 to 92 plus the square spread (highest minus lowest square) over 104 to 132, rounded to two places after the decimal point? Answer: 1.55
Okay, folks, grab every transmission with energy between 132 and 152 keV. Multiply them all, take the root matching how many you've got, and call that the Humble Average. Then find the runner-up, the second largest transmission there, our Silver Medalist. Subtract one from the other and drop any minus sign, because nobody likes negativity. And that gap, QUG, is 0.012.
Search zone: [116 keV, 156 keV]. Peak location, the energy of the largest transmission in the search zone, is 126.0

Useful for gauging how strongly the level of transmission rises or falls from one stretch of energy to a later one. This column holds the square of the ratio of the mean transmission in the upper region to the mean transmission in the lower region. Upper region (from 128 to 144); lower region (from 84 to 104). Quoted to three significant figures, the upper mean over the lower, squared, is 1.05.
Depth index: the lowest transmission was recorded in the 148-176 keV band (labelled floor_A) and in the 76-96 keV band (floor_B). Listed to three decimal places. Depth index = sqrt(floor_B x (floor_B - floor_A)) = 0.177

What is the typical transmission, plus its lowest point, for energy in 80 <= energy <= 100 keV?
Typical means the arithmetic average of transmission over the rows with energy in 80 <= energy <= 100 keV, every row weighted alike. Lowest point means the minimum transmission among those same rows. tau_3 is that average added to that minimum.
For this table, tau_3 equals 2.11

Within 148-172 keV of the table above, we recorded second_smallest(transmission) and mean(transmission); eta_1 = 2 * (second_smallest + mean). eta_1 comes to 4.20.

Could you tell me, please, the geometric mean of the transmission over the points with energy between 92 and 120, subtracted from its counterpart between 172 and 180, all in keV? 0.021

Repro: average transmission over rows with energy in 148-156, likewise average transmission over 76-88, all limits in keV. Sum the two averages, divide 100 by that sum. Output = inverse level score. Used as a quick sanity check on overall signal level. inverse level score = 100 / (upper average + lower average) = 47.4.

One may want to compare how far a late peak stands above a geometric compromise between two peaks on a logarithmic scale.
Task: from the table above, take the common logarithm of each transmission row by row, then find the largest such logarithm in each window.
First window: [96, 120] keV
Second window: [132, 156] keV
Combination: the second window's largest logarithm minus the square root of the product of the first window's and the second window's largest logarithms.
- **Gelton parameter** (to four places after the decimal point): -0.0087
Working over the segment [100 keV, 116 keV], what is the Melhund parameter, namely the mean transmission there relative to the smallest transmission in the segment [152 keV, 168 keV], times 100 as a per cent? 108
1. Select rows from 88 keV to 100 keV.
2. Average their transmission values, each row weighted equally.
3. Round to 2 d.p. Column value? 1.08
